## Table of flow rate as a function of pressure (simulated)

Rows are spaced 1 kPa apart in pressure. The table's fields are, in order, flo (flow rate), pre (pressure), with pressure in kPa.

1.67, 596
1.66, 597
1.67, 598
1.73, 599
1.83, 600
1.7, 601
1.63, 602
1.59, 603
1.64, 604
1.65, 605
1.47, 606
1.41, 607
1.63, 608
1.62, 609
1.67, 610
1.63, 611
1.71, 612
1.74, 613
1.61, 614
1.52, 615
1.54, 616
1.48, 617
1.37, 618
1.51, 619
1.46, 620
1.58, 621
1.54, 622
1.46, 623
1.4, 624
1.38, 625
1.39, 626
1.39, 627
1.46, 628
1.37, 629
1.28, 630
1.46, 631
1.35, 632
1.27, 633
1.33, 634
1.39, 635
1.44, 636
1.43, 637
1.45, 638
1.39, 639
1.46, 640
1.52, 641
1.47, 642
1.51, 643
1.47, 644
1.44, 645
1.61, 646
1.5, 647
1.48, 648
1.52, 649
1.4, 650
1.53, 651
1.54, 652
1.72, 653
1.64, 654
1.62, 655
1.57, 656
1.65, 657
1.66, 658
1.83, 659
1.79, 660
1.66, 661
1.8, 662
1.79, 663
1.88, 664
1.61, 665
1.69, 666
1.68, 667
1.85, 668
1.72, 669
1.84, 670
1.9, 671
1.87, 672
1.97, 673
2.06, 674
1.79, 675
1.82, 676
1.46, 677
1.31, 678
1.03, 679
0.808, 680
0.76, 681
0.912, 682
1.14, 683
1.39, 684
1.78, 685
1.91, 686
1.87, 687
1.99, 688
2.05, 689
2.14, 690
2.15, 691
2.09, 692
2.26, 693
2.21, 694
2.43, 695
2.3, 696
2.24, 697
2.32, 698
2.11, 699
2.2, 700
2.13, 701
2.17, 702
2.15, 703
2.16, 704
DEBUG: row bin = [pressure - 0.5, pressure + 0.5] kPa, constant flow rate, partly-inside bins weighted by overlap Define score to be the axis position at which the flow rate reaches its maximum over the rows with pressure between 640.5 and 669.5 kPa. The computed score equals 664 kPa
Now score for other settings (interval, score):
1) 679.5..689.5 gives 689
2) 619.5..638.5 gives 621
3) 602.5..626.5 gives 613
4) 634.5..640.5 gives 640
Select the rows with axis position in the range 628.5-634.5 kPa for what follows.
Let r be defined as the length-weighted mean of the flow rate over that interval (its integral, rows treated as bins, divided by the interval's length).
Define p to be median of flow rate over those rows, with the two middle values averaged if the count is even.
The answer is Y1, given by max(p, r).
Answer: 1.34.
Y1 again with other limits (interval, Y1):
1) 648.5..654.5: 1.56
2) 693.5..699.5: 2.27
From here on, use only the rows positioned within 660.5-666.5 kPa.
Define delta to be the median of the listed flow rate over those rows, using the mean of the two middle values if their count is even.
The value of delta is 1.74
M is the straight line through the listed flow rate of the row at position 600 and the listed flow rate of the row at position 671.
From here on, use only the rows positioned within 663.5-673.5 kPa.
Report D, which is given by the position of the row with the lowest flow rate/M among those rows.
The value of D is 665 kPa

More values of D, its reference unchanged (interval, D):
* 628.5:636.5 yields 633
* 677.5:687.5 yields 681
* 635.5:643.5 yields 639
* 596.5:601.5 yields 597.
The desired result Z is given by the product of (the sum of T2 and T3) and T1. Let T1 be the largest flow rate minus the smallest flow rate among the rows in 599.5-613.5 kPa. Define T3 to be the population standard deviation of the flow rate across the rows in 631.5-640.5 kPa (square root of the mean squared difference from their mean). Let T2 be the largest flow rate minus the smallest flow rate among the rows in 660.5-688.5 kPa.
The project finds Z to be 0.57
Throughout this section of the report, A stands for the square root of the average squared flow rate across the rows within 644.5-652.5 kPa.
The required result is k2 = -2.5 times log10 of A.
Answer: -0.44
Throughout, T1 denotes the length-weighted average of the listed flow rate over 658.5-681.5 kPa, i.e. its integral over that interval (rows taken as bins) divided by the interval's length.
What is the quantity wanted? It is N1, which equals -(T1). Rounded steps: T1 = 1.65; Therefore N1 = -1.65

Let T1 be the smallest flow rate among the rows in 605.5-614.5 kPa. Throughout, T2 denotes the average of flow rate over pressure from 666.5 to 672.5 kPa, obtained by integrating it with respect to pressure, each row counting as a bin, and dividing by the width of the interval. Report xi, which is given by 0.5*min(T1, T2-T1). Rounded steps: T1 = 1.41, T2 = 1.81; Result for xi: 0.2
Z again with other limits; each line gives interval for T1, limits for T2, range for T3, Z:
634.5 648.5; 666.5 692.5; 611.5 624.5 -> 0.33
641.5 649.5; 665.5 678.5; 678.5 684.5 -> 0.16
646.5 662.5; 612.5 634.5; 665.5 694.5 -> 0.38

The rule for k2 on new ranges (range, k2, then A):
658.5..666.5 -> -0.61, 1.76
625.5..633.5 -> -0.34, 1.37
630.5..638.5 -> -0.36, 1.39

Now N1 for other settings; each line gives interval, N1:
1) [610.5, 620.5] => -1.56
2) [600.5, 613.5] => -1.62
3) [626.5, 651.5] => -1.44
